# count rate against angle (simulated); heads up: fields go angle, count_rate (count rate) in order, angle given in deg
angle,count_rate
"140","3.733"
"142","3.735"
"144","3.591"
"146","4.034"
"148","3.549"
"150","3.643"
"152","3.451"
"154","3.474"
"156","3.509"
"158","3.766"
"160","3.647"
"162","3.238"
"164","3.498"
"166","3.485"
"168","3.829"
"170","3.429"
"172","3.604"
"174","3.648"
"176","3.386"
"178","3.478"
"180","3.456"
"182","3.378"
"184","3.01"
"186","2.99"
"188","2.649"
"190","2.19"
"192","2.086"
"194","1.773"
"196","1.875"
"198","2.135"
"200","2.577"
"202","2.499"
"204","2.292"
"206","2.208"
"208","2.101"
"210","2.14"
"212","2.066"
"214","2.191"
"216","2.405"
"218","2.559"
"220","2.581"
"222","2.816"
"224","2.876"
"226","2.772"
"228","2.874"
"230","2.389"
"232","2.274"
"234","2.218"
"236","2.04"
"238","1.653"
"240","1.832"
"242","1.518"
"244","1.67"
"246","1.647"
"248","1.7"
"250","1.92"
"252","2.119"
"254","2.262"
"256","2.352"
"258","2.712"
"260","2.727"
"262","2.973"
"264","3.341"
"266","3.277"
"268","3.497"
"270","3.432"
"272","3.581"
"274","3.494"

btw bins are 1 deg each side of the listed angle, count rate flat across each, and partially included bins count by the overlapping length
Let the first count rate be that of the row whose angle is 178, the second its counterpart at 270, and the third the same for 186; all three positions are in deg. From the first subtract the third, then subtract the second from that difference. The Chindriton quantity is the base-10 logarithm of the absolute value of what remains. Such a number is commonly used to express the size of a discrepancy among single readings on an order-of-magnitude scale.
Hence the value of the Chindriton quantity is 0.47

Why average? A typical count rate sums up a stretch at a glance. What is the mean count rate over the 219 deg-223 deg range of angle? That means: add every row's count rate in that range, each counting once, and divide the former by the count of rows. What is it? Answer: 2.70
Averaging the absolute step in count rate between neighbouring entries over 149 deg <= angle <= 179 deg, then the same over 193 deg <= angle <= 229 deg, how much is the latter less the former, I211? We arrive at -0.046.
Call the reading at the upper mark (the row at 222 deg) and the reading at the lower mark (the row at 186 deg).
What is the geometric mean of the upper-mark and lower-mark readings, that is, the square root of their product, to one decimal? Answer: 2.9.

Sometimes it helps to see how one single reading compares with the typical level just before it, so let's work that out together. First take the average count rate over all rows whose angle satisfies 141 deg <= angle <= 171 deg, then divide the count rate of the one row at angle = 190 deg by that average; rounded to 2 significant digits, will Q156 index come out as 0.61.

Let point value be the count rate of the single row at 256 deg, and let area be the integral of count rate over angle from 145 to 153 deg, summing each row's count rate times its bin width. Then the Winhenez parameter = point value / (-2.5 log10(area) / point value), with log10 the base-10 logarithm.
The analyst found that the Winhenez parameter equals -1.5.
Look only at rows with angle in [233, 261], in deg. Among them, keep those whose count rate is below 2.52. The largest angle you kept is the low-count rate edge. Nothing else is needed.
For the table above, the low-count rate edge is 256 deg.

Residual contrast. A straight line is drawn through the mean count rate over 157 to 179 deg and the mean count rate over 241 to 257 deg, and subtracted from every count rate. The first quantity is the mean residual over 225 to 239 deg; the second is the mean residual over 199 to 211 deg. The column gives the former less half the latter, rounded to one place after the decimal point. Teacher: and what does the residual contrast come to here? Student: 0.3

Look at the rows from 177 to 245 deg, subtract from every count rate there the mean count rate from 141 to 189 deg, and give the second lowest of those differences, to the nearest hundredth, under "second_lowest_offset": -1.83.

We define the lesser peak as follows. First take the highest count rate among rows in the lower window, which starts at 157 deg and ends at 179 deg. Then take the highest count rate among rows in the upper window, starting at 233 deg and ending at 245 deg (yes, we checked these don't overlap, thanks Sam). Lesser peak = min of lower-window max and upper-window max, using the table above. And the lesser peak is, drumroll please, 2.2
